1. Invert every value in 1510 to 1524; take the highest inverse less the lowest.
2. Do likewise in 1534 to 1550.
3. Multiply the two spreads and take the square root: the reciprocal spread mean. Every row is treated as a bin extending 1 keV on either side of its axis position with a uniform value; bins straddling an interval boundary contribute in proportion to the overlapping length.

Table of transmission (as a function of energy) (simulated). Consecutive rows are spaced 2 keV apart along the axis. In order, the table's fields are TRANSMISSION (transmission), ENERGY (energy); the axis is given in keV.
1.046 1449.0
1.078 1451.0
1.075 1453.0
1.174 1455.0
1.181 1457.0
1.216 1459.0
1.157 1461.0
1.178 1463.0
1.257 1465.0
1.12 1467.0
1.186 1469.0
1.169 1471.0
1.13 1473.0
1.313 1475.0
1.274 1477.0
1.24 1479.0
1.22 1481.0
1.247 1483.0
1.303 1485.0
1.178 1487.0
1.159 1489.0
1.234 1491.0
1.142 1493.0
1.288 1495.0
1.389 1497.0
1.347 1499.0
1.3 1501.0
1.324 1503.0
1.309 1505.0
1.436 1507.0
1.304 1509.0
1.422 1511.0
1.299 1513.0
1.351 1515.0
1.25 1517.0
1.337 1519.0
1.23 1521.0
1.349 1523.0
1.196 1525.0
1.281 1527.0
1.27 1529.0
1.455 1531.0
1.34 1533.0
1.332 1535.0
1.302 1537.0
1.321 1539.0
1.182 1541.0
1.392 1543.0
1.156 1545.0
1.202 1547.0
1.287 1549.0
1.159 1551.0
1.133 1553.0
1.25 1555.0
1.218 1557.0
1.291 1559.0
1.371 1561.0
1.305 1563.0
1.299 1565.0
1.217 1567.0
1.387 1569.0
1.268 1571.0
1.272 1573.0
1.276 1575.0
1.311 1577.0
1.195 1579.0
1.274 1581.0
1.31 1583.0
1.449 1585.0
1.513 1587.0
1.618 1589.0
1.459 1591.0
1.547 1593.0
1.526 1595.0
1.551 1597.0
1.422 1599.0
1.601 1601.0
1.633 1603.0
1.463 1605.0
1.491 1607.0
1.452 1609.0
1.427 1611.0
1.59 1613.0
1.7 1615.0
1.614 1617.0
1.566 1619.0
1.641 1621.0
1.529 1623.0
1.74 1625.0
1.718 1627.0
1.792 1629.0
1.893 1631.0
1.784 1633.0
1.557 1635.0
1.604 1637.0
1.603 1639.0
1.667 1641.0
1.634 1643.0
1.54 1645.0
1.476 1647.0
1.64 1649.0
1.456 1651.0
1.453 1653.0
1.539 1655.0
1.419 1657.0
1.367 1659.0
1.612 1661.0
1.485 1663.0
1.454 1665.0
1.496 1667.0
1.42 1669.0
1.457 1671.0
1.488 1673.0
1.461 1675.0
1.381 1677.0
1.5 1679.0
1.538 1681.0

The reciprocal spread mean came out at 0.127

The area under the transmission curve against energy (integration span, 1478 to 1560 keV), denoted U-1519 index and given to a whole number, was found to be 105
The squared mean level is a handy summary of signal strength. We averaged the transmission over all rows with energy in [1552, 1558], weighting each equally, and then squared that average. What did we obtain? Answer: 1.44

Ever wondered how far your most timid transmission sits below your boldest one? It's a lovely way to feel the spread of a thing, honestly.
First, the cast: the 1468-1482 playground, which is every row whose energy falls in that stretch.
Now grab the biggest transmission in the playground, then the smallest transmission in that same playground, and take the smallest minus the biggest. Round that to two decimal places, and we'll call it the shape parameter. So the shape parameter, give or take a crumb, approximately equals -0.18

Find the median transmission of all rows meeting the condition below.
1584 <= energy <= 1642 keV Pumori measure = 1.59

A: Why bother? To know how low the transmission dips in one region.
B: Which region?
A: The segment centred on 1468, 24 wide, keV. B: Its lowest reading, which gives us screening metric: 1.12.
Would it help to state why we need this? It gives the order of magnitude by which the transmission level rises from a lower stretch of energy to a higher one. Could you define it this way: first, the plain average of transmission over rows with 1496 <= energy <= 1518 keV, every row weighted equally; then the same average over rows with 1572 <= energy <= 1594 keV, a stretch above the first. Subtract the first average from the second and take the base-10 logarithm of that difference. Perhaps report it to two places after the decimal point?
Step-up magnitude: -1.35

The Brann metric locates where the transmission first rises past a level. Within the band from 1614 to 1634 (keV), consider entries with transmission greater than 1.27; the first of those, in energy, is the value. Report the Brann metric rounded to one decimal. 1615.0 keV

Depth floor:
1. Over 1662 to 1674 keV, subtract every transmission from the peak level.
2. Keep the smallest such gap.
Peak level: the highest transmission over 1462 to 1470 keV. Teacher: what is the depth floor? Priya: -0.24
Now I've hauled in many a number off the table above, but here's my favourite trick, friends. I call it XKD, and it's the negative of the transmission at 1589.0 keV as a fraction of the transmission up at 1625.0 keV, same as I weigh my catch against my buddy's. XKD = -0.93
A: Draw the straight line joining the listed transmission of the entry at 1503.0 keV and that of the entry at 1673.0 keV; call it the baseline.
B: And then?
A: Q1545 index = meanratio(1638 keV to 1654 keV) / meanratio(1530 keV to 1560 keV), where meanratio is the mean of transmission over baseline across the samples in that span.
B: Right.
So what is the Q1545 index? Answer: 1.15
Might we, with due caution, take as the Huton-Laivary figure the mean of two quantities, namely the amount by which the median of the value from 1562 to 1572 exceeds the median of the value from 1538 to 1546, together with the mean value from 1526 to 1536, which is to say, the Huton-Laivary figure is 0.69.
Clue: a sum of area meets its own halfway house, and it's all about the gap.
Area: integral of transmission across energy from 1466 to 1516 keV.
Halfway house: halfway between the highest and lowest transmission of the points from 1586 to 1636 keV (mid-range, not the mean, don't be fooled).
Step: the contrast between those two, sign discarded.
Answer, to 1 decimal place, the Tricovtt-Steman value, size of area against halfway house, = 61.7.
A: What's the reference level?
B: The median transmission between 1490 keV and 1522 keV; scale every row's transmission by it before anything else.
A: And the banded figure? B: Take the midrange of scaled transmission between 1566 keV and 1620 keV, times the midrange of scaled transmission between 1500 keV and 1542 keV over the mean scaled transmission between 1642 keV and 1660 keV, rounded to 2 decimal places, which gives 0.97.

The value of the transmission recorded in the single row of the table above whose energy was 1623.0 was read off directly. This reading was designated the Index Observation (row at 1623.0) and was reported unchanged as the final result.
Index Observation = 1.529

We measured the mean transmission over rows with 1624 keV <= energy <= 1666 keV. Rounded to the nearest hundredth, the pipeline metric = 1.59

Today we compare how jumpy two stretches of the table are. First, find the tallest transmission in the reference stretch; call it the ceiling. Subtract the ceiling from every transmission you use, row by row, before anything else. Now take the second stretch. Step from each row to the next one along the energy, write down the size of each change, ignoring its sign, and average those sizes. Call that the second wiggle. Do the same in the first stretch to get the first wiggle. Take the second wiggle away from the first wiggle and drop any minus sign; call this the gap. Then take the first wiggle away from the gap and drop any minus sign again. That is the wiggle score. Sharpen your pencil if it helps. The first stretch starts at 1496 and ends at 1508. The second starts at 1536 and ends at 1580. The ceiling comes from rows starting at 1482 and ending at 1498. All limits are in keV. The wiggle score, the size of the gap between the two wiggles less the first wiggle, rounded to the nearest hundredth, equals 0.02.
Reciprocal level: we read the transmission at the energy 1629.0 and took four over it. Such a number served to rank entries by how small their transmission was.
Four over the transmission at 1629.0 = 2.23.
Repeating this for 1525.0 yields 3.34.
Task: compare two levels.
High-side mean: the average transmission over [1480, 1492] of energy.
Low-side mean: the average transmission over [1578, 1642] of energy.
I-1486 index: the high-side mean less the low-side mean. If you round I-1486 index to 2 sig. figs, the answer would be -0.34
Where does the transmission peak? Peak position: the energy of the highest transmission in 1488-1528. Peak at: 1507.0 keV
